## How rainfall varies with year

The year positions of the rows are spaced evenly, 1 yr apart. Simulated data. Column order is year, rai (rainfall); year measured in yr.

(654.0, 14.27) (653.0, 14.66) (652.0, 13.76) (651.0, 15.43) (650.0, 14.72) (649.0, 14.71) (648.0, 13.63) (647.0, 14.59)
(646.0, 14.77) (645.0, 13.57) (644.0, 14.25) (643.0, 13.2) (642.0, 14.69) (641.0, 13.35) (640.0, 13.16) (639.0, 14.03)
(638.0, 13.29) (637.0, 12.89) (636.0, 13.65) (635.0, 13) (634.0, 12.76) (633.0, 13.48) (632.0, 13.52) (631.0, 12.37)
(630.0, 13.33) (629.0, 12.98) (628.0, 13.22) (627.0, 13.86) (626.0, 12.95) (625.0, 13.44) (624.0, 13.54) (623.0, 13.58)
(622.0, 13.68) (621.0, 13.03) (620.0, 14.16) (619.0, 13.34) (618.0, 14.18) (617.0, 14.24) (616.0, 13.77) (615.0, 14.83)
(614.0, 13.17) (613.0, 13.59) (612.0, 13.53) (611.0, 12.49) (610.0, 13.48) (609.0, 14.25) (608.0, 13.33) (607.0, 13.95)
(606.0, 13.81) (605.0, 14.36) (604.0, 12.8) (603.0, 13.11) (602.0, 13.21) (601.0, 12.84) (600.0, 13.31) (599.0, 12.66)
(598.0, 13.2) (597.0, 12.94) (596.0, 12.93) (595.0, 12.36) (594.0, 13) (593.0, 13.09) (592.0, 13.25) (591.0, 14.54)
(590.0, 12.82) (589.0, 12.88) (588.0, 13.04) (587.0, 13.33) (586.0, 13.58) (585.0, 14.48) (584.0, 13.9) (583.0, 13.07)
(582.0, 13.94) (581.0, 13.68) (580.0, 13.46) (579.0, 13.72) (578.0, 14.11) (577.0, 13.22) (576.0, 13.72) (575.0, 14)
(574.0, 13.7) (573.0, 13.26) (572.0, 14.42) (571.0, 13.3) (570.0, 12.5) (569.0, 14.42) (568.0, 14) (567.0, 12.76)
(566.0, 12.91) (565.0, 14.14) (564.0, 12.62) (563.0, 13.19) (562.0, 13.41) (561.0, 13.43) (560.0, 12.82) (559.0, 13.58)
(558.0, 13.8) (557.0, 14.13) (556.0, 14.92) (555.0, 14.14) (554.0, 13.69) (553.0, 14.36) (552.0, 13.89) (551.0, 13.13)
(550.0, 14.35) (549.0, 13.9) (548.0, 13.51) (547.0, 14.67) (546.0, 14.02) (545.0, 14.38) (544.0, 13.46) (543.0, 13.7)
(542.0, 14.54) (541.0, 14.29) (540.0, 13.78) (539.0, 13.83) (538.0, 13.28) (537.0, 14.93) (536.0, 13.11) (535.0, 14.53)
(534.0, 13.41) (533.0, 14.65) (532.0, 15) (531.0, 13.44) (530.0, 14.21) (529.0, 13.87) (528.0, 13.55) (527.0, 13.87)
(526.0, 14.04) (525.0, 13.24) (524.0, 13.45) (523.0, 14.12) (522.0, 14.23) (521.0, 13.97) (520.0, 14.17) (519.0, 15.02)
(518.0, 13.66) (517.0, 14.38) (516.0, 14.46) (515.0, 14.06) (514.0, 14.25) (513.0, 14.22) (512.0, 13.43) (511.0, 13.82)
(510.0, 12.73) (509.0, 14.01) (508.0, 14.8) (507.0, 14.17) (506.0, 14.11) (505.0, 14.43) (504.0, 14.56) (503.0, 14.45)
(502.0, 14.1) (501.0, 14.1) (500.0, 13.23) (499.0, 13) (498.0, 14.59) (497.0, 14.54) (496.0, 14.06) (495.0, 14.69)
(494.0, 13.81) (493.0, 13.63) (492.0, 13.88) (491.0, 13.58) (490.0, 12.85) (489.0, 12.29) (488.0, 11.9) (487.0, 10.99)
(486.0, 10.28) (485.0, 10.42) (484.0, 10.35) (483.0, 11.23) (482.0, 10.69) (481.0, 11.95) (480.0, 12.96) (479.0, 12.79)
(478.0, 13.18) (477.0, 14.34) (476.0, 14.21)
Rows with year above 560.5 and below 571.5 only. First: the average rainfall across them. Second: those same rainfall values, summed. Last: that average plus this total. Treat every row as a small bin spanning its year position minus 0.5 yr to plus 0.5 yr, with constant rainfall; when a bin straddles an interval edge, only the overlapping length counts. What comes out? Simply 160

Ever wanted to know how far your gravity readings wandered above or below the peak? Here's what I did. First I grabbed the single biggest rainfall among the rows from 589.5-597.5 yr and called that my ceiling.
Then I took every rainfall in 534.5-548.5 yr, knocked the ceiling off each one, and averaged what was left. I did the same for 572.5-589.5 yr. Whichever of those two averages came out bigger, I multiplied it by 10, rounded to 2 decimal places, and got -5.38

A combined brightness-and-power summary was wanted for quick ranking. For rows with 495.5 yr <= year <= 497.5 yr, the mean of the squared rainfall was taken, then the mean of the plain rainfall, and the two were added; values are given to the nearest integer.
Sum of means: 219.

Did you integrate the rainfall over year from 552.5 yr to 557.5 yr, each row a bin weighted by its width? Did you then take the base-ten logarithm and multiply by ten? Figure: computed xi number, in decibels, 19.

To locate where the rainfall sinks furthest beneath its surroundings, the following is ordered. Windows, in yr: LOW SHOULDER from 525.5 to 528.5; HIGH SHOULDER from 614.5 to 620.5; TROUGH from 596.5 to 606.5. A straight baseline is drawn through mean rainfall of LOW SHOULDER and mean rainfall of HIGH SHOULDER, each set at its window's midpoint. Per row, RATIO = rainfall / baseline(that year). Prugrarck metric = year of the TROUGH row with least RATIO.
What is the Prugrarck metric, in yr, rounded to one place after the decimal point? 599.0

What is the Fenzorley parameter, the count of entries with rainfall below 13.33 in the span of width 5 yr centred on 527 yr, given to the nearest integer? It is 1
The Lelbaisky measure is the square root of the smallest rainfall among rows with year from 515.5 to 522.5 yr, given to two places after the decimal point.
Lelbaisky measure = 3.70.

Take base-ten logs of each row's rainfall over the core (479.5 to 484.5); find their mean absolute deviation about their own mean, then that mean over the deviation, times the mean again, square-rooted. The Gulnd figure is 6.1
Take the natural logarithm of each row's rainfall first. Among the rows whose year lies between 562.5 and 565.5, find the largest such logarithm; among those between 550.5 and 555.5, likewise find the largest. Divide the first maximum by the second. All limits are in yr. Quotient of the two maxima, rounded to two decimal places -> 0.99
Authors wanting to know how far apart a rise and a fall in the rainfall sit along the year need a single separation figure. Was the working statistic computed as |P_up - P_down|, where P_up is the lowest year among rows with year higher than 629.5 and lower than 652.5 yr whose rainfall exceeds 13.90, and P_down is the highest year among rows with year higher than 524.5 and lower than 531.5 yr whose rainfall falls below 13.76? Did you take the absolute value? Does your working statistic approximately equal 108 yr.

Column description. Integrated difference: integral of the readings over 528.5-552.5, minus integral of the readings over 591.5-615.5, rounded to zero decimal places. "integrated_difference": 16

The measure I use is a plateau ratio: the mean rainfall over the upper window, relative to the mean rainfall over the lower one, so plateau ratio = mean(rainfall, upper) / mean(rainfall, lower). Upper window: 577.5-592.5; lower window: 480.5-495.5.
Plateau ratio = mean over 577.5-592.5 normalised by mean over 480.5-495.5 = 1.12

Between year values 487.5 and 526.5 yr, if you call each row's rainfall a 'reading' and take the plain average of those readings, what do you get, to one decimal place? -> 13.9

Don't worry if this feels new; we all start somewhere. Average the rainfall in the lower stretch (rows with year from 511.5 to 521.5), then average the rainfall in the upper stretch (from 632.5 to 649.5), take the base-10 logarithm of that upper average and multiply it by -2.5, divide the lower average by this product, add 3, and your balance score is -1.98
